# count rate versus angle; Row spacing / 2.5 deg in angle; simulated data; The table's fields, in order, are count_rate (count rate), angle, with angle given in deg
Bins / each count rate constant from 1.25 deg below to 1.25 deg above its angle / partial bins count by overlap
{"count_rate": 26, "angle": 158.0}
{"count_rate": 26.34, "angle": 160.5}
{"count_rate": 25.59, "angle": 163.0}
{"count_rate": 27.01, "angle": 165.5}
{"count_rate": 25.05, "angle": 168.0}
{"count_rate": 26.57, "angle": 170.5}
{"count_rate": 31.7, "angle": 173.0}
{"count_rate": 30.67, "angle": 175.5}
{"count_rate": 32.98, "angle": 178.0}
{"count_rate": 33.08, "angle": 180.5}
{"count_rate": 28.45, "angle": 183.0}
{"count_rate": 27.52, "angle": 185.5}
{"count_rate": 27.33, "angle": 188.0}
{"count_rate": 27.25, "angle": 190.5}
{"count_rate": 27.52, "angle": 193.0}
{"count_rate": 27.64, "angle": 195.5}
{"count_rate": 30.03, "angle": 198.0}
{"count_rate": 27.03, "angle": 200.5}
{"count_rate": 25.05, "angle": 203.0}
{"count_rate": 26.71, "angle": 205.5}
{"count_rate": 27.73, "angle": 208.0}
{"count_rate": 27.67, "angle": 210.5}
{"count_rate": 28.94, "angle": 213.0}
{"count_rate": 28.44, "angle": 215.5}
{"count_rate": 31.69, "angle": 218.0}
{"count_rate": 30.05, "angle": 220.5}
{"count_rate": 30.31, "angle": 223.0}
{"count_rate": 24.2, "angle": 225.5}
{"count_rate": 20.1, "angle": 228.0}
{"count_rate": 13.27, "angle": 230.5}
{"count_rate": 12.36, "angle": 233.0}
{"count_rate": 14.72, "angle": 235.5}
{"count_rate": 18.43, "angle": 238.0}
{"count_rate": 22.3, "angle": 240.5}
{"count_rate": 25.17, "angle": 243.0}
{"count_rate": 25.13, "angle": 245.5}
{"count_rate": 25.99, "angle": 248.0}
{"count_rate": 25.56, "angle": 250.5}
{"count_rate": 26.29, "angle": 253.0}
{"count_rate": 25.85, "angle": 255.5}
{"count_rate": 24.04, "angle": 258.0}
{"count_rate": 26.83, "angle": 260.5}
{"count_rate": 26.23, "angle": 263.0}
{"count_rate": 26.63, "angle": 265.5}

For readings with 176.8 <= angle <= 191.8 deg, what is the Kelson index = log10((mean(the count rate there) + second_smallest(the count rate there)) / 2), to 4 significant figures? 1.453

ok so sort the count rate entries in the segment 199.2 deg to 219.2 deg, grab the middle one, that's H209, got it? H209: 28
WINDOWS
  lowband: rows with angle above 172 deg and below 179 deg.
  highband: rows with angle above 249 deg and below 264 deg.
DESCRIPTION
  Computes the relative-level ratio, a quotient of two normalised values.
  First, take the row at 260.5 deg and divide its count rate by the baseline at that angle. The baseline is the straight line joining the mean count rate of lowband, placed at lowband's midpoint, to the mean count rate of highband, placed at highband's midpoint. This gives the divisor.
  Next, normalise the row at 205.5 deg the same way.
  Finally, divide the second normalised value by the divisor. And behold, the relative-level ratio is 0.86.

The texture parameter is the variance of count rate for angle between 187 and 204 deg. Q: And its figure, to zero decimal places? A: 2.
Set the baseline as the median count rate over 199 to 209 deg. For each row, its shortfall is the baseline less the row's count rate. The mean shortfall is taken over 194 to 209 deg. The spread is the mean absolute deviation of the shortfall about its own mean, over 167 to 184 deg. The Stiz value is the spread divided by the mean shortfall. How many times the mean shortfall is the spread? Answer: -5.4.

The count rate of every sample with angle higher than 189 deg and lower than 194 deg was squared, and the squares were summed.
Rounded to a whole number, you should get 1500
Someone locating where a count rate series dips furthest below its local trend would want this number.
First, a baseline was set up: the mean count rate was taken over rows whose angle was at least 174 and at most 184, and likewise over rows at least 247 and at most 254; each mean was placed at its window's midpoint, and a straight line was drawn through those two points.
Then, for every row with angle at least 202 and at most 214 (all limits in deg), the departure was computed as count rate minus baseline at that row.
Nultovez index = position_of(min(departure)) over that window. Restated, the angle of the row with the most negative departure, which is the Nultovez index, 203.0 deg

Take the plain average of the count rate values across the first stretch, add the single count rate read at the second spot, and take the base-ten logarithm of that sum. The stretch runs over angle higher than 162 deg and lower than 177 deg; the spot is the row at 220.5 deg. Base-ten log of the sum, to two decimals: 1.76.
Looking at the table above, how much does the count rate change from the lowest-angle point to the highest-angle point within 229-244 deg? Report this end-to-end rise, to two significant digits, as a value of 12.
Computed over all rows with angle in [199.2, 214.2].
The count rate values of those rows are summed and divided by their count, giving 27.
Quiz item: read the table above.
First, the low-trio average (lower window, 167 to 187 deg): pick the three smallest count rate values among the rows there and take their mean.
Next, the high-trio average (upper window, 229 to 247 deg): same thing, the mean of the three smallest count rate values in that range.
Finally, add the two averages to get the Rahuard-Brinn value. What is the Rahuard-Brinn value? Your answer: 40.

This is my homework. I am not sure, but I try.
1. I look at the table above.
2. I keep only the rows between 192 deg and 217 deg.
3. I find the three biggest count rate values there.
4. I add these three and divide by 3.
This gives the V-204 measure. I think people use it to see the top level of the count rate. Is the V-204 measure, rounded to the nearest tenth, 29.1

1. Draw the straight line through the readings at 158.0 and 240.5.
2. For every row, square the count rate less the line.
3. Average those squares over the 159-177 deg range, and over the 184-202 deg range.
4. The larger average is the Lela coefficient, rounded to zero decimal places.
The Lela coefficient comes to 12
